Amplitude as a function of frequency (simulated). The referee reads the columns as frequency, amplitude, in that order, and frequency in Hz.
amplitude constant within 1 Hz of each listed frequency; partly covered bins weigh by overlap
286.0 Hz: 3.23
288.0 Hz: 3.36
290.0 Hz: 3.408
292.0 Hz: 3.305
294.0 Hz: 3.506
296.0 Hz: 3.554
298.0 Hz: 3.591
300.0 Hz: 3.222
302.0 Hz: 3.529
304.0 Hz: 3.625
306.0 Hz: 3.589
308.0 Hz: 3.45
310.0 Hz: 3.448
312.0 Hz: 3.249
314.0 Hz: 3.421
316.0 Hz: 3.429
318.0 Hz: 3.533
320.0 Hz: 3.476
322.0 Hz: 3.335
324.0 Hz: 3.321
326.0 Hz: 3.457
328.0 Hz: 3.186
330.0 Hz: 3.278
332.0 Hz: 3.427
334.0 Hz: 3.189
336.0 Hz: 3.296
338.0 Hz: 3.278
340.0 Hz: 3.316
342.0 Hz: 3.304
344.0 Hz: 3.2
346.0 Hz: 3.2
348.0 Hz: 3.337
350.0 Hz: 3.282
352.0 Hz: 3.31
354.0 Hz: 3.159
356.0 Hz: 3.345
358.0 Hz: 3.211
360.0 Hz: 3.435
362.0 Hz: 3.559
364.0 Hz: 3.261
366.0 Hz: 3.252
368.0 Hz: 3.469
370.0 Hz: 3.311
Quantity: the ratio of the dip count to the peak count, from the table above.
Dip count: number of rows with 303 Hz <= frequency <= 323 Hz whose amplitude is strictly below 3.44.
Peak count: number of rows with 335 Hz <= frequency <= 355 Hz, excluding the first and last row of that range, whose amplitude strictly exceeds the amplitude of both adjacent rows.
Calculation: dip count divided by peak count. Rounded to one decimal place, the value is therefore 1.3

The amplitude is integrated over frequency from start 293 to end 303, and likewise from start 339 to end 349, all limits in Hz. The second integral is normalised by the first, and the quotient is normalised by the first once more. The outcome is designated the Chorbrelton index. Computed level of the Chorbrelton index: 0.0270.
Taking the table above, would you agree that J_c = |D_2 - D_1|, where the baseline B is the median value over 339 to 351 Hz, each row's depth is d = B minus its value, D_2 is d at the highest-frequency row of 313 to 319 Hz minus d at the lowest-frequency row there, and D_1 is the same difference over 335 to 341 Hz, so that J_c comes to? 0.09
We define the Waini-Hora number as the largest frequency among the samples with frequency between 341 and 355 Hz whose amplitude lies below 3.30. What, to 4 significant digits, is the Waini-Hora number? 354.0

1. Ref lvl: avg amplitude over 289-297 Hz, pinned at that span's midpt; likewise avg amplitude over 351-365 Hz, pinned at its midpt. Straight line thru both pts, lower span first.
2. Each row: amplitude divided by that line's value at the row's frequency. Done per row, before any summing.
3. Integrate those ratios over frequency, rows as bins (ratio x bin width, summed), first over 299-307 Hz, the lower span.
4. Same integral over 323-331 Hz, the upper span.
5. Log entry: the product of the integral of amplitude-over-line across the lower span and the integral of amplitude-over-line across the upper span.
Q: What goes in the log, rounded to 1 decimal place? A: 63.9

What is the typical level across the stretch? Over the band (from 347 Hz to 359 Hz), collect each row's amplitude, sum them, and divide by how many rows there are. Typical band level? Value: 3.27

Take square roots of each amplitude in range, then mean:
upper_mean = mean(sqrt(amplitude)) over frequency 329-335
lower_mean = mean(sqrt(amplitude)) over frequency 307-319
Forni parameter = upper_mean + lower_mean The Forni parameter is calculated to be 3.67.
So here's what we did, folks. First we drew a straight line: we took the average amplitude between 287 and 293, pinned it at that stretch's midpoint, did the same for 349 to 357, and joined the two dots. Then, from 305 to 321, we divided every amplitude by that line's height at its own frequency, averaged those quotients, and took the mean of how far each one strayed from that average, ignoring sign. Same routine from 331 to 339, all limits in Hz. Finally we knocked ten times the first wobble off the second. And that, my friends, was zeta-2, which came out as -0.17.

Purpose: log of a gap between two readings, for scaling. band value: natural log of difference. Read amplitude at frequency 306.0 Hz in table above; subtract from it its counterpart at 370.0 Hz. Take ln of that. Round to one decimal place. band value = -1.3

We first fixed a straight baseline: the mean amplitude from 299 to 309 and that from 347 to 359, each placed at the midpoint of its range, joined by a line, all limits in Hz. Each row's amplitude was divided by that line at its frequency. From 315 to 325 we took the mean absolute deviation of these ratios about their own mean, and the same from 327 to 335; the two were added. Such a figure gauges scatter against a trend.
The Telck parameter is 0.044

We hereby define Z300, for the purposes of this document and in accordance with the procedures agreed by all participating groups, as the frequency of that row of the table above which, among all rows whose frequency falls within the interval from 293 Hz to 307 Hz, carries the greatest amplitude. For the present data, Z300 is 304.0 Hz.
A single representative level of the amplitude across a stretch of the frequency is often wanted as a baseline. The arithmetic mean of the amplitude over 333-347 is 3.25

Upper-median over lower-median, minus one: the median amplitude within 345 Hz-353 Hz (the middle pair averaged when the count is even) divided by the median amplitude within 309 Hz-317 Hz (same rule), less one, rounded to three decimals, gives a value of -0.038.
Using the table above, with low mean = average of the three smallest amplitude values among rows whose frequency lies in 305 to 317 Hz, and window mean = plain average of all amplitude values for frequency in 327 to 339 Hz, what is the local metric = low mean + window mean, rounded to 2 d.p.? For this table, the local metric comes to 6.64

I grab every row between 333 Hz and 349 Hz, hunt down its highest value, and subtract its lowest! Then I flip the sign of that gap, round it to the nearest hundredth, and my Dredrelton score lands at -0.15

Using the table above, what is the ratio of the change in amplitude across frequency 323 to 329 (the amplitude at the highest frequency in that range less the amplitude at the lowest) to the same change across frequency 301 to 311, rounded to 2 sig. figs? 1.7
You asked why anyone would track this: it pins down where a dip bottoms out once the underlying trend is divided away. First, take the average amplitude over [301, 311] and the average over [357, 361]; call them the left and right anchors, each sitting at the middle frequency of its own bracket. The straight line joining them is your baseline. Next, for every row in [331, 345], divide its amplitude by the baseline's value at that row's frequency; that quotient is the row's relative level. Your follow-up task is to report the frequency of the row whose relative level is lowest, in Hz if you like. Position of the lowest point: 334.0 Hz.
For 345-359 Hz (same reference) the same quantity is 354.0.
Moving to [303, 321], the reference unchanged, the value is 312.0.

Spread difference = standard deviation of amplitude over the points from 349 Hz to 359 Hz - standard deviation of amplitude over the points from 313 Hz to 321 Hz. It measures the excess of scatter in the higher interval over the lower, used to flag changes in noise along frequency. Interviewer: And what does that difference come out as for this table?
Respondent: 0.02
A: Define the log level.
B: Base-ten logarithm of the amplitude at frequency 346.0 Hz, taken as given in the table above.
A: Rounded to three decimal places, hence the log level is 0.505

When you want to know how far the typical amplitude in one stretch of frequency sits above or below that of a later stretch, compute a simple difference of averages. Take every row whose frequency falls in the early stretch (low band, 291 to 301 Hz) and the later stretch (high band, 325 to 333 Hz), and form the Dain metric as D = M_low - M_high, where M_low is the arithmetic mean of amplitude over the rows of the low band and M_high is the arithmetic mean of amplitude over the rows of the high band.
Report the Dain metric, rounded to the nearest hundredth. 0.10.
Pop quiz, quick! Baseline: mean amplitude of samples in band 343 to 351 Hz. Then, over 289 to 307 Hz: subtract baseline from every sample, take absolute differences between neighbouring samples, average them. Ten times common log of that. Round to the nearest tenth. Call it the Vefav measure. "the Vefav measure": -8.2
